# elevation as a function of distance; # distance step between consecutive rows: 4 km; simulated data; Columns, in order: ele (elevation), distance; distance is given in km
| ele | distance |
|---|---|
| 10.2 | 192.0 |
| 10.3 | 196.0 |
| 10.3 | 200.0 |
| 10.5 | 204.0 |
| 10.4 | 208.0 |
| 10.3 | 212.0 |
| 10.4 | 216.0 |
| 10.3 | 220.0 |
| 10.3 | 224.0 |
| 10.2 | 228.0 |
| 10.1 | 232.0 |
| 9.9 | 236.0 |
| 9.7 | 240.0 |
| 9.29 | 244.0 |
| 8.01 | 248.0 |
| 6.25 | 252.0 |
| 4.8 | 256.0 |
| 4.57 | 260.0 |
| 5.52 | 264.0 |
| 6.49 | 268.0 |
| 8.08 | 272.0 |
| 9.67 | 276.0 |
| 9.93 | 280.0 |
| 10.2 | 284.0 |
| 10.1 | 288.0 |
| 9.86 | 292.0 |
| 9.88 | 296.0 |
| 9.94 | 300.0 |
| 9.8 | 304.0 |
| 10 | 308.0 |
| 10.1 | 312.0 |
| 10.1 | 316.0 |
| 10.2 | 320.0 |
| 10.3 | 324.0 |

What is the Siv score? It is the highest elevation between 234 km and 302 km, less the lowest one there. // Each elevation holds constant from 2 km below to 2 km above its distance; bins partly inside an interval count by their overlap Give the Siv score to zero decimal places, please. 6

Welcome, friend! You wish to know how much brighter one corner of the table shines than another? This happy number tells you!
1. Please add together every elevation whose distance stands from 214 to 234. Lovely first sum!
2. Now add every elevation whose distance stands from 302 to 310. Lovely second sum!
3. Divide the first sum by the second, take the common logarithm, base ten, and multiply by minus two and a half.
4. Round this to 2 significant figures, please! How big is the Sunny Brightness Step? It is -1.0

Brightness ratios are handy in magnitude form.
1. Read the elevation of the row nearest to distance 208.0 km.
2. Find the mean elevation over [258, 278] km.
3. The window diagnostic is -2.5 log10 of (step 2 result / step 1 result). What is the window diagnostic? 0.45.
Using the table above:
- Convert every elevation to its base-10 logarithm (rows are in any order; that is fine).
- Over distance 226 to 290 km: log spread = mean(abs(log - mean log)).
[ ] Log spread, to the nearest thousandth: 0.103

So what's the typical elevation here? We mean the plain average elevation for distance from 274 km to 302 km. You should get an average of 9.9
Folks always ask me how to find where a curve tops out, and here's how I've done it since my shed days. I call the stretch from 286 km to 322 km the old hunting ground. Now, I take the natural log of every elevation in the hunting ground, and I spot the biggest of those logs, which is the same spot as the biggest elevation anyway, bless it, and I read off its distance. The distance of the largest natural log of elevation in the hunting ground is 320.0 km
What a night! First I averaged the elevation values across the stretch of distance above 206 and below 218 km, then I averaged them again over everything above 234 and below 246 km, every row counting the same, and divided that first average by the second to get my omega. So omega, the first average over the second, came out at 1.076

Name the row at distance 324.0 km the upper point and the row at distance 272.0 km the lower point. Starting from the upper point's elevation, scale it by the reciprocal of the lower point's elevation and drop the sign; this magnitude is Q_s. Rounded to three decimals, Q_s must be 1.275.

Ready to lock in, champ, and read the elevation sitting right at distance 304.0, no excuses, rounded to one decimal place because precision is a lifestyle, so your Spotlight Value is 9.8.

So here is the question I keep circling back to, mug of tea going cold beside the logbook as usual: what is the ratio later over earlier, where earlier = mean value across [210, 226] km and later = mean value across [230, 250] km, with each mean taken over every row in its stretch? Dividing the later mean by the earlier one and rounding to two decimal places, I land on 0.91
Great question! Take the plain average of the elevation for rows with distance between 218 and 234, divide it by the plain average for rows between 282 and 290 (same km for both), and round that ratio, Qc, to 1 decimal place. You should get 1.0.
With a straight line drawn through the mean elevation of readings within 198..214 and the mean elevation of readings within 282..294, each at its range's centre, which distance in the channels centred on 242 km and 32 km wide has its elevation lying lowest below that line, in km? 256.0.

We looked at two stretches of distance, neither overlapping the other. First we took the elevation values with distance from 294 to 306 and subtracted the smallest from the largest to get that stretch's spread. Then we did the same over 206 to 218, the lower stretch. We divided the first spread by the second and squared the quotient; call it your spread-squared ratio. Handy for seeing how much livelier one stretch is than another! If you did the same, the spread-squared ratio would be 2.0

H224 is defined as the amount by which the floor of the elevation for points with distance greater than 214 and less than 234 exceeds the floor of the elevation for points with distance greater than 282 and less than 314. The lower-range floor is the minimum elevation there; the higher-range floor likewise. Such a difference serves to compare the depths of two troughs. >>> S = 0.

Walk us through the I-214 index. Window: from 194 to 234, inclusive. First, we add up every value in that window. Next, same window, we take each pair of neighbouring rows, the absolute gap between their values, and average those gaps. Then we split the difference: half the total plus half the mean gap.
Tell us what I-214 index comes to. 52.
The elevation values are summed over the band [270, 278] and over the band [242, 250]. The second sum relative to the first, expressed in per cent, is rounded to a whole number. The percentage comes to 97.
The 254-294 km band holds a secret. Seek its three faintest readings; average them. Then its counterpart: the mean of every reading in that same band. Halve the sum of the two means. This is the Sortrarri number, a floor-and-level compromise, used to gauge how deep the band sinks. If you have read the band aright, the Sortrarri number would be 6.4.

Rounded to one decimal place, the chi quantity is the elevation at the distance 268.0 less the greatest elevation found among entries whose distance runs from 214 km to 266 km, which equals -3.9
